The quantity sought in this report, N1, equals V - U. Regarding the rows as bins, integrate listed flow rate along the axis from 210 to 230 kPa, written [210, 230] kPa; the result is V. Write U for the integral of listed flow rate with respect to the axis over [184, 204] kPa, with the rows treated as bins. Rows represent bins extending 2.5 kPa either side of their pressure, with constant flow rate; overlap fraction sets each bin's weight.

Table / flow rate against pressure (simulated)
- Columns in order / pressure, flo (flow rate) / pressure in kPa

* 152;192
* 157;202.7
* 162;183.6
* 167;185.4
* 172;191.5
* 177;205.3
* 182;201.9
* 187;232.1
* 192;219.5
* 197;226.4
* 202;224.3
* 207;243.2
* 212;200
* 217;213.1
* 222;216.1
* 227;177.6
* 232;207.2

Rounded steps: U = 4500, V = 4038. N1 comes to -463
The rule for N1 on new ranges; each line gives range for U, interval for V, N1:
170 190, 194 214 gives 311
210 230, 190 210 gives 520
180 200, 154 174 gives -594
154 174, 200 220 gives 583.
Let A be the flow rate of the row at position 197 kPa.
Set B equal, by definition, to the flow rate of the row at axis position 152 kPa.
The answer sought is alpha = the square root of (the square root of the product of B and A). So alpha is 14.4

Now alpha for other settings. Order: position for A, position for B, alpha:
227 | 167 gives 13.5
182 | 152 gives 14.0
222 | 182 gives 14.5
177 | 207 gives 14.9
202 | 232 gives 14.7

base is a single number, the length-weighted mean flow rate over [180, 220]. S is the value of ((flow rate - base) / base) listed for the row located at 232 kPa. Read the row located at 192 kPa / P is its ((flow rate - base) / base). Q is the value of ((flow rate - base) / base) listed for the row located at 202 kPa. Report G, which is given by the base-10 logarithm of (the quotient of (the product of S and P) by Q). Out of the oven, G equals -2.0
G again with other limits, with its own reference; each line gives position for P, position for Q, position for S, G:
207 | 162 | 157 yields -1.3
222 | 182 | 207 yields -1.6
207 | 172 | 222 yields -1.8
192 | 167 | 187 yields -2.9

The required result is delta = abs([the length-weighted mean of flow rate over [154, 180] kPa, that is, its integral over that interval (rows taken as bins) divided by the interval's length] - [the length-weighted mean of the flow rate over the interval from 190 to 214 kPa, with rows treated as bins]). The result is 29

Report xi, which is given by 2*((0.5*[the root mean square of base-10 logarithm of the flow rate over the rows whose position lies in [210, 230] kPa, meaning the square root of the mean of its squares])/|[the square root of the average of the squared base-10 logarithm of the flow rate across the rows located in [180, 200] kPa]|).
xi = 0.98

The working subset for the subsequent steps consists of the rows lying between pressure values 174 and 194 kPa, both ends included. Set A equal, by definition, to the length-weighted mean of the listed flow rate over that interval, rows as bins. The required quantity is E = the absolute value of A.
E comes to 214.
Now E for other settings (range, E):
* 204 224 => 218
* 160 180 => 192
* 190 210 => 228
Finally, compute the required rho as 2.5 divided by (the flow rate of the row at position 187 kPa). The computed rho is 0.0108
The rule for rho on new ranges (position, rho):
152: 0.0130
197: 0.0110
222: 0.0116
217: 0.0117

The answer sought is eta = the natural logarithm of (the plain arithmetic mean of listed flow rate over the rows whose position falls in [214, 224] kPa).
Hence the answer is 5.369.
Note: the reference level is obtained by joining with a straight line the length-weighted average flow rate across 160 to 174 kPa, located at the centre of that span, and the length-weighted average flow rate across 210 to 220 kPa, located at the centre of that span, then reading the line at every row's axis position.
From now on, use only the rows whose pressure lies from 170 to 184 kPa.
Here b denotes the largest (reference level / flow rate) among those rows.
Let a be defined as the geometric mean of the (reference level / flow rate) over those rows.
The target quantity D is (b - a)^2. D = 0.0008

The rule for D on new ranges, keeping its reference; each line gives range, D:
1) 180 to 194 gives 0.0034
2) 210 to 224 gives 0.0014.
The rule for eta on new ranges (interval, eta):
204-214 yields 5.401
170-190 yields 5.336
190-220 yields 5.399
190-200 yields 5.407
